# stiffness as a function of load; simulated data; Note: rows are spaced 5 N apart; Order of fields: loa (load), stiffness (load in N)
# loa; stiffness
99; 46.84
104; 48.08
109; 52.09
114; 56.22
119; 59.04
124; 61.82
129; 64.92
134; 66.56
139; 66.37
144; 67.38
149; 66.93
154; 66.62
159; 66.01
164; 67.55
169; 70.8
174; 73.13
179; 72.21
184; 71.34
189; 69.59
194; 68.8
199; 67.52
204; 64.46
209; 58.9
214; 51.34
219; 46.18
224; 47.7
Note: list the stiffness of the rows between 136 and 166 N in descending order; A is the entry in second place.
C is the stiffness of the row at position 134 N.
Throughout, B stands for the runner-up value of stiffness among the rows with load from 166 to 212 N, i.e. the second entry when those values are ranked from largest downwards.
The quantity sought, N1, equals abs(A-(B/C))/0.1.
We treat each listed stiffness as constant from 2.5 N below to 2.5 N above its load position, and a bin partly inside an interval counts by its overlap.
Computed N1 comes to 663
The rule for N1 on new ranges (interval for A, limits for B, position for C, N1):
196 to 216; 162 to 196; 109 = 631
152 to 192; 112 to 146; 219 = 708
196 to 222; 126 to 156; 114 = 633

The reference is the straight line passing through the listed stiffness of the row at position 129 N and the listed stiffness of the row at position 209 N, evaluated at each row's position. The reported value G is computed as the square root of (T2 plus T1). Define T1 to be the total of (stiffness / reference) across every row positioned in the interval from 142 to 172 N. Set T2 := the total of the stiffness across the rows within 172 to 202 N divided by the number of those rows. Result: 8.77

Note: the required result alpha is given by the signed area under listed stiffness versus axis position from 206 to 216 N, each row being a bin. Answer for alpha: 558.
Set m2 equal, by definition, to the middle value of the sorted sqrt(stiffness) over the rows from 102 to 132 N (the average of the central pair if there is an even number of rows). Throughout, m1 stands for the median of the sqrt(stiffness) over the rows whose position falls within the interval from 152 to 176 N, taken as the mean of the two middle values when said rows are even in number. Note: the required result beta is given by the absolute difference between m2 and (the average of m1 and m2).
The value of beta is 0.31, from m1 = 8.22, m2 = 7.59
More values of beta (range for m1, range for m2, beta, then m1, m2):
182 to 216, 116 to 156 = 0.03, 8.22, 8.15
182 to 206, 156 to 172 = 0.04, 8.29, 8.22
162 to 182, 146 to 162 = 0.15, 8.46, 8.16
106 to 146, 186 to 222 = 0.03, 7.96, 8.03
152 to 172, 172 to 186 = 0.15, 8.19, 8.50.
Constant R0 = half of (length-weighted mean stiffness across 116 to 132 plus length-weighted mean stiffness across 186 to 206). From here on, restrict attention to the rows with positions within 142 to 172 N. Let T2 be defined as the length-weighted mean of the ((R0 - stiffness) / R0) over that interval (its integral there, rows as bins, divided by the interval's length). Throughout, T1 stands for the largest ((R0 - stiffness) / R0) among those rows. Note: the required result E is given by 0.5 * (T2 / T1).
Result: 1.19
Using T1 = 0.0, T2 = -0.04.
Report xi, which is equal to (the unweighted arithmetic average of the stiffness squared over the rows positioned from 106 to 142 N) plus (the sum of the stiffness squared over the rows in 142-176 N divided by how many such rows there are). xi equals 8424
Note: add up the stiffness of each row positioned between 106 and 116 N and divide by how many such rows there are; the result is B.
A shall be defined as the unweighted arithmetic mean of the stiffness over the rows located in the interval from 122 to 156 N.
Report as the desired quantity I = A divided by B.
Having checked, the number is 1.22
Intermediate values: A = 66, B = 54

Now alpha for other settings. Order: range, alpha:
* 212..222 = 486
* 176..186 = 719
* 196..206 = 662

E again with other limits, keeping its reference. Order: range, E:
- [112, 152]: 0.06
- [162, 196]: 1.05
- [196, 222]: 0.19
